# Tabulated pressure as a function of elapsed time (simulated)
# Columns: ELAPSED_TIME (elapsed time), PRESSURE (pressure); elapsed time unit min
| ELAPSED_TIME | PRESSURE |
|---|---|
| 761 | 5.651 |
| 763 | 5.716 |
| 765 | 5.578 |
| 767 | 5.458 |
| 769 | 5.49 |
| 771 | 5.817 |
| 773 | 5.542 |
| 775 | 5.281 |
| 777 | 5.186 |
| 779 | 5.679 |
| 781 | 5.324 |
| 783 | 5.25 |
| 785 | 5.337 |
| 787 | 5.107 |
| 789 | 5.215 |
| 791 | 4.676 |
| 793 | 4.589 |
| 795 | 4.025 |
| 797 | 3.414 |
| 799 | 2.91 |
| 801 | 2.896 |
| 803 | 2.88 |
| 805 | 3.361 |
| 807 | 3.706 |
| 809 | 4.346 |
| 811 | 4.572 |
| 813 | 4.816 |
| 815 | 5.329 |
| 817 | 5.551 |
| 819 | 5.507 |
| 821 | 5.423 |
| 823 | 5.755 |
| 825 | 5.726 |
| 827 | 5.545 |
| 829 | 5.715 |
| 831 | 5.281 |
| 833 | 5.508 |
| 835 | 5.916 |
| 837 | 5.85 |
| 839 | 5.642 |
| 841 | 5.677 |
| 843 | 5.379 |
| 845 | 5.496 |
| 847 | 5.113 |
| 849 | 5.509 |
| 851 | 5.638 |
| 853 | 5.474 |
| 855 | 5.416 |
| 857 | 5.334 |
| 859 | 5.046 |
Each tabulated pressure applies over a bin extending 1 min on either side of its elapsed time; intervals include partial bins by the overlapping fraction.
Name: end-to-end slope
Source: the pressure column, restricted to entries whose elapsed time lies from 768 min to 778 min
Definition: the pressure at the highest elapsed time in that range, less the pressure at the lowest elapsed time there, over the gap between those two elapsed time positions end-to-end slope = -0.038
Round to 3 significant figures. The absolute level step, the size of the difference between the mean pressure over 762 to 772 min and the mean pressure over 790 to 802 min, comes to 1.86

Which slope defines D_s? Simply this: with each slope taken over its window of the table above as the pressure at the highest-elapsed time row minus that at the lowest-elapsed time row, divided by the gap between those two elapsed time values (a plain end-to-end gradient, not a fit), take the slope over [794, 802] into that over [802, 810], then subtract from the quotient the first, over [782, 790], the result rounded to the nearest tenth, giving -1.3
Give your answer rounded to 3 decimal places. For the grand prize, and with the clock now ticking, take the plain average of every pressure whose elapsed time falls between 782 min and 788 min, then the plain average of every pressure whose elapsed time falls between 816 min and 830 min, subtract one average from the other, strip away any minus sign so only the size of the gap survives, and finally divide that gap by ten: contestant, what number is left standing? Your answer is 0.037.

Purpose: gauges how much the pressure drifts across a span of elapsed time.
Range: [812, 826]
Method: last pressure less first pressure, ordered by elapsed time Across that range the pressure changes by 0.91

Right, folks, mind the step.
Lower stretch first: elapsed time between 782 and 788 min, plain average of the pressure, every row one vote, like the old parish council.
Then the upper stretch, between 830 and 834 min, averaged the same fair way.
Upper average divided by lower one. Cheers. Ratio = 1.03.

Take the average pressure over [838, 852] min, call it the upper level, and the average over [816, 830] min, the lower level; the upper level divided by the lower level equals 1.0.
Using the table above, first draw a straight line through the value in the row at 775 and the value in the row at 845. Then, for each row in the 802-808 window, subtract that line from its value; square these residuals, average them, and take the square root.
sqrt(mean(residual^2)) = 2.1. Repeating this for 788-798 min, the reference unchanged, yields 1.1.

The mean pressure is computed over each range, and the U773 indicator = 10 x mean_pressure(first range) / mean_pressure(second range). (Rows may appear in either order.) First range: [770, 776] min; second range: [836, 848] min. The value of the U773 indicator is 10.0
